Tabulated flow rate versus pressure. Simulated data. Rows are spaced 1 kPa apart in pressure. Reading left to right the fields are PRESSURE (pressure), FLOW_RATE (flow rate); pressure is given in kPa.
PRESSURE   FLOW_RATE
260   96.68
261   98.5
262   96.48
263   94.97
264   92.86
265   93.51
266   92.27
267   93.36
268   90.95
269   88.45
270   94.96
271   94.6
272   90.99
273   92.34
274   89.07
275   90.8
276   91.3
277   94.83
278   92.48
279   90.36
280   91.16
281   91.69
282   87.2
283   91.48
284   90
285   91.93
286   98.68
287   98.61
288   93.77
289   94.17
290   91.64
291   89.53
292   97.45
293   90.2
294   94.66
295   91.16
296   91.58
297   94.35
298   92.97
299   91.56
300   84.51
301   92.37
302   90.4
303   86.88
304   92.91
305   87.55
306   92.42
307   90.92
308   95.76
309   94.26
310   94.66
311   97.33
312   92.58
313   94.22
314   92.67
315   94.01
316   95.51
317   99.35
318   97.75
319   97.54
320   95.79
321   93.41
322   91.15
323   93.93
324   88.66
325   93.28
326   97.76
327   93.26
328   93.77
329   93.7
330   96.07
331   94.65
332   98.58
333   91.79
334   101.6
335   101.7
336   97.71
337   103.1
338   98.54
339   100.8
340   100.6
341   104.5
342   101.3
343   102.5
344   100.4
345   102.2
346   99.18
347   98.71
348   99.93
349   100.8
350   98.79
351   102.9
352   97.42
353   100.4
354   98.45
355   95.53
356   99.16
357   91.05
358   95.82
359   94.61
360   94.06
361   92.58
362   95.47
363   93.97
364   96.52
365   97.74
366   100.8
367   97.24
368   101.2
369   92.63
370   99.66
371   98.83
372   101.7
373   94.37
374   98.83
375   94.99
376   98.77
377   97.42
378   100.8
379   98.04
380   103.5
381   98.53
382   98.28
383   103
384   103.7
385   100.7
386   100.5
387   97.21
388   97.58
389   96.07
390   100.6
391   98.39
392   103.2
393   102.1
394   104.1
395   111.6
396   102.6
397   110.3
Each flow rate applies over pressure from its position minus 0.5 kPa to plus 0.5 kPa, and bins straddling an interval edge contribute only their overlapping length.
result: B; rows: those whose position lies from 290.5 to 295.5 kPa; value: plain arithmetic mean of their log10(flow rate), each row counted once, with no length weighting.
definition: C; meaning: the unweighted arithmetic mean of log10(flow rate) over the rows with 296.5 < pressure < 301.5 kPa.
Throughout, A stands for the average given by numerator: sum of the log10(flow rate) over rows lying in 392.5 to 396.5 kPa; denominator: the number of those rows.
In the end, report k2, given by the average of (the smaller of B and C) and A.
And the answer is 1.99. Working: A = 2.02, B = 1.97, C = 1.96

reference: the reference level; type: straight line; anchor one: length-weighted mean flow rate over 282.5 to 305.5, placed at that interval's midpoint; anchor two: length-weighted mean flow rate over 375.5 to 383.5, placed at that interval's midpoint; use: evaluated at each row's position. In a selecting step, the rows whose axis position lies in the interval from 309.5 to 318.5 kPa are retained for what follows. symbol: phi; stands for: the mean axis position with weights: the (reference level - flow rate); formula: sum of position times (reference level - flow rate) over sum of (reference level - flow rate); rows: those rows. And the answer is 315.4 kPa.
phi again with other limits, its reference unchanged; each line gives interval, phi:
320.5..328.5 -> 323.7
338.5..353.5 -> 344.7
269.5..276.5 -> 271.2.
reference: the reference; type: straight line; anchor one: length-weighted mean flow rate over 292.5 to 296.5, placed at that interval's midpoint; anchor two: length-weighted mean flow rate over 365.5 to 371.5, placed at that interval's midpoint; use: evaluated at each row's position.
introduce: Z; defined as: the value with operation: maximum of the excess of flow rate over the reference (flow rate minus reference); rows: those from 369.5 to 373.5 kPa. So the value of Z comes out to 3.0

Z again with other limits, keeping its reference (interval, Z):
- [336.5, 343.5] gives 8.5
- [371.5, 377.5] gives 3.0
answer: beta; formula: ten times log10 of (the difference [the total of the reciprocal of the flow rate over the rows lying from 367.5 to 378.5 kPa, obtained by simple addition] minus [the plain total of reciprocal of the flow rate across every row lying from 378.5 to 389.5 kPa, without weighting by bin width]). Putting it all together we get -27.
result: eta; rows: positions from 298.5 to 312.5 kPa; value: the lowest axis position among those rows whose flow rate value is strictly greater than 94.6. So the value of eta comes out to 308 kPa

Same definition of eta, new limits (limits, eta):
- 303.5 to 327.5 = 308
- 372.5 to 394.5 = 374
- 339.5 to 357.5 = 340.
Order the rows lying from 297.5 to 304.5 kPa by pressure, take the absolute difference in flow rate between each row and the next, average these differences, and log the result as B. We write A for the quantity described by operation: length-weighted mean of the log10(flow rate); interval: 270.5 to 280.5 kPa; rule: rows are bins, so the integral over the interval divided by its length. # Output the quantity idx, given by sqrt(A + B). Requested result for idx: 2.57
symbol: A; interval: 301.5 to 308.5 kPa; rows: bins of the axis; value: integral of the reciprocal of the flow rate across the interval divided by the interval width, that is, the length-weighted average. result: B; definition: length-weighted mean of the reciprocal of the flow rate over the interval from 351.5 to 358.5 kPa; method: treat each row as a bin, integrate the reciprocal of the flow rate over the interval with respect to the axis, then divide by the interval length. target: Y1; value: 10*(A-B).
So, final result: 0.007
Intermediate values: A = 0.0110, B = 0.0103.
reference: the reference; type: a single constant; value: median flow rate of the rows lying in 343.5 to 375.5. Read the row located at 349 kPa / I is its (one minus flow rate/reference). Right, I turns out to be -0.023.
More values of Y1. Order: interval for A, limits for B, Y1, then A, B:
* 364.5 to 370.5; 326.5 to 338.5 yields -0.001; 0.0102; 0.0103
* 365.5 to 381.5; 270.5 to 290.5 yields -0.007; 0.0102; 0.0108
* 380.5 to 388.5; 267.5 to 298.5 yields -0.008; 0.0100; 0.0108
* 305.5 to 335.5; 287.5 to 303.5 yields -0.004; 0.0105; 0.0109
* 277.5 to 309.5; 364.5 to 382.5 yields 0.007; 0.0109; 0.0102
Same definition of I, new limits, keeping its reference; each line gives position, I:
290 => 0.070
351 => -0.044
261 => 0.001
